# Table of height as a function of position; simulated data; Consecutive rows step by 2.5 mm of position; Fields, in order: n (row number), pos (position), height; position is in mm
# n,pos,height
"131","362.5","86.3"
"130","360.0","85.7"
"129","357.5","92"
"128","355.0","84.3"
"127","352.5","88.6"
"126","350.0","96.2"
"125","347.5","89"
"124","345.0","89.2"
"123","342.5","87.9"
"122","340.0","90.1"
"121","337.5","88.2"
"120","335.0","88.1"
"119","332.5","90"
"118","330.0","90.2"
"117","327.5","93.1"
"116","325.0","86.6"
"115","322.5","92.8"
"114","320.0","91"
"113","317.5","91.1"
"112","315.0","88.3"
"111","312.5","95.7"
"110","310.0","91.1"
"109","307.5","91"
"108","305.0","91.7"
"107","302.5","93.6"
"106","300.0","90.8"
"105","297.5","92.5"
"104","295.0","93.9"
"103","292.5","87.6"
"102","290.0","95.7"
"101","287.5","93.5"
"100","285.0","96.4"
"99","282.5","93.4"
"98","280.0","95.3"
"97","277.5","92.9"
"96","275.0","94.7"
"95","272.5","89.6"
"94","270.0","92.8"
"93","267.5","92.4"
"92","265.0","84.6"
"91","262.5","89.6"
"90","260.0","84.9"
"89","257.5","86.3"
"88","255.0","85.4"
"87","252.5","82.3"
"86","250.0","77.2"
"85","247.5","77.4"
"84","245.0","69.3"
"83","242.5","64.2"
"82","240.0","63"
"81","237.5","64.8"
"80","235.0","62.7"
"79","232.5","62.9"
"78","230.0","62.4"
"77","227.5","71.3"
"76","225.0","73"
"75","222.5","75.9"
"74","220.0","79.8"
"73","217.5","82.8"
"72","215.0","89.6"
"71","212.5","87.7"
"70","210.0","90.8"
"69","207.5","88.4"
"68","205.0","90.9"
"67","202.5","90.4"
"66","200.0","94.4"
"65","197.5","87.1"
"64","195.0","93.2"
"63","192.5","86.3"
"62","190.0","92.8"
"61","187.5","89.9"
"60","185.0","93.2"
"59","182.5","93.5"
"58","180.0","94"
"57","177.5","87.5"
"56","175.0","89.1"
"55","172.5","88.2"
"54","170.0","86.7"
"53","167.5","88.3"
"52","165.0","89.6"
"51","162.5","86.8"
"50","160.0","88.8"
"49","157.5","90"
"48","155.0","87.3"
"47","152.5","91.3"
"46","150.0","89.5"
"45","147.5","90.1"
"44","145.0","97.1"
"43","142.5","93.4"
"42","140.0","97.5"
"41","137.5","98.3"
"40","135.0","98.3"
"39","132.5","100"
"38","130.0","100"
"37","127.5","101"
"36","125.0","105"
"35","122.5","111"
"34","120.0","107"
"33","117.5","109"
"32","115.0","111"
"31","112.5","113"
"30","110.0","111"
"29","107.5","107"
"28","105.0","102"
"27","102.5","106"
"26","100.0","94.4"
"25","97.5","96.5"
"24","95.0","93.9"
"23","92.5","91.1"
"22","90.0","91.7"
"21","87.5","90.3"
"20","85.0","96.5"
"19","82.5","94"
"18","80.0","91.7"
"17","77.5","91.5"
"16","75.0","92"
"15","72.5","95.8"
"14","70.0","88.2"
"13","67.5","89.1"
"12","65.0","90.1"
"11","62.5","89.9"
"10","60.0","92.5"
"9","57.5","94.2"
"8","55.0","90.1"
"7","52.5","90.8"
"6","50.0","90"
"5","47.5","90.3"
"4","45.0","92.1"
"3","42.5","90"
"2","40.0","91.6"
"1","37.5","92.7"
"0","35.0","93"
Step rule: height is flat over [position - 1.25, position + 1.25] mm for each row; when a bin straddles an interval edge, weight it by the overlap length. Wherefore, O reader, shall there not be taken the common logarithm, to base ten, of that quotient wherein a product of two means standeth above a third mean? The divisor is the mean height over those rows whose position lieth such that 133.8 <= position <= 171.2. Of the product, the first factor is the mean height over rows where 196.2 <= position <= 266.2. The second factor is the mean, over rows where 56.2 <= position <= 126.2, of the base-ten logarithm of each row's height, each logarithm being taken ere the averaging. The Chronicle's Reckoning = 0.24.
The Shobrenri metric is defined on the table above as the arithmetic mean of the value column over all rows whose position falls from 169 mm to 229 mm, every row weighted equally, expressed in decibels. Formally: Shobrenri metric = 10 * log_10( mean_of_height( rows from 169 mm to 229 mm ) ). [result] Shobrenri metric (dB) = 19.41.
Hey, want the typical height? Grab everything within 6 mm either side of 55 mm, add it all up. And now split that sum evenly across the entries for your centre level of 91.5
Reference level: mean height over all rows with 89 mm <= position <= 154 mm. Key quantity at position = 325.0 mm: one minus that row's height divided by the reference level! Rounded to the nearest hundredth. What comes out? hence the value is 0.14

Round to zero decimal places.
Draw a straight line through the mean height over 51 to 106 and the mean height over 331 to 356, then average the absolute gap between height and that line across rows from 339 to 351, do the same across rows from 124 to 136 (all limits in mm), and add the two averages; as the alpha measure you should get 10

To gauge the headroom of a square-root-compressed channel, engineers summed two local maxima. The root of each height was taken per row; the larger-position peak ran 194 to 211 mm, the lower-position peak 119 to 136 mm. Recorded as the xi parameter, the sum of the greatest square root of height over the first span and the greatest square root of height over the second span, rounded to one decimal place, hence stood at 20.3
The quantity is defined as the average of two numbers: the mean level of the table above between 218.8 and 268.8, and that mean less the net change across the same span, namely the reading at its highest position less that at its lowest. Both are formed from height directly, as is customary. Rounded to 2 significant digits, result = 69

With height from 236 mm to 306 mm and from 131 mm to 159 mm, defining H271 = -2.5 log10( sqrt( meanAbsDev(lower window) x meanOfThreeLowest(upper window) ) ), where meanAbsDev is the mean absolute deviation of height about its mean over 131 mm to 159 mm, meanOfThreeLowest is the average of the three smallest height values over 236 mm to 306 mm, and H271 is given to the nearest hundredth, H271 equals -3.00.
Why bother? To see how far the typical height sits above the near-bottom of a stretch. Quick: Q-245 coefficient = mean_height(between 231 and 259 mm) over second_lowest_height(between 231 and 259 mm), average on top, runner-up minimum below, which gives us 1.15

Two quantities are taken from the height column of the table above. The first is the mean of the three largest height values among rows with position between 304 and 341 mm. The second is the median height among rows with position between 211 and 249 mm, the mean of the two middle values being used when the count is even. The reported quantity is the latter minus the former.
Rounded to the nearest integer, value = -23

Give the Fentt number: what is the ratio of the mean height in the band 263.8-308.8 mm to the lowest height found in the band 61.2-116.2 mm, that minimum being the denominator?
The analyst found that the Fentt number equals 1.05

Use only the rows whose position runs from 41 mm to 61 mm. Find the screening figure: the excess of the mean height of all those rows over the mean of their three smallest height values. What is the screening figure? 1.2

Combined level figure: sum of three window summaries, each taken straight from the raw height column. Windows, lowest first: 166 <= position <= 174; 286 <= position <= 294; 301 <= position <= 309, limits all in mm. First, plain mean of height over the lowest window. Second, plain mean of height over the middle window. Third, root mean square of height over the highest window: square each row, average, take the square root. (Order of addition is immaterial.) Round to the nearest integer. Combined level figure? 272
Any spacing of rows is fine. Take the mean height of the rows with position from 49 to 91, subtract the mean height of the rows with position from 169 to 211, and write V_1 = 1.3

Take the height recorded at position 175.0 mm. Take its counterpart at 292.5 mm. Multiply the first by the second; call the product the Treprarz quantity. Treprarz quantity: 7805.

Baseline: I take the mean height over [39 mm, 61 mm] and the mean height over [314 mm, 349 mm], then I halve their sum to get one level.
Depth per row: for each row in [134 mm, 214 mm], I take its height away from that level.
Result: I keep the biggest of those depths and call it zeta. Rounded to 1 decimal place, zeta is 4.2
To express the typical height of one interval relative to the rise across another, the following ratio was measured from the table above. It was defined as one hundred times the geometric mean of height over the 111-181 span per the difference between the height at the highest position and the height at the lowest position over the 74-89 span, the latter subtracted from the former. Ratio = -5629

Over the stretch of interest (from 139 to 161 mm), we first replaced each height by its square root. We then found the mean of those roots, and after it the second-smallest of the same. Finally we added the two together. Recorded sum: 19.0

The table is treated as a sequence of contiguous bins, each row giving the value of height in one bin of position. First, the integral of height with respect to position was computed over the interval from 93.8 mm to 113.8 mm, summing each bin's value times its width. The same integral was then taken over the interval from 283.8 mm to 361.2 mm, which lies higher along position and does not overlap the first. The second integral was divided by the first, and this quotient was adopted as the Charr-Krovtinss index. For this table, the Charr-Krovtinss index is 3.4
